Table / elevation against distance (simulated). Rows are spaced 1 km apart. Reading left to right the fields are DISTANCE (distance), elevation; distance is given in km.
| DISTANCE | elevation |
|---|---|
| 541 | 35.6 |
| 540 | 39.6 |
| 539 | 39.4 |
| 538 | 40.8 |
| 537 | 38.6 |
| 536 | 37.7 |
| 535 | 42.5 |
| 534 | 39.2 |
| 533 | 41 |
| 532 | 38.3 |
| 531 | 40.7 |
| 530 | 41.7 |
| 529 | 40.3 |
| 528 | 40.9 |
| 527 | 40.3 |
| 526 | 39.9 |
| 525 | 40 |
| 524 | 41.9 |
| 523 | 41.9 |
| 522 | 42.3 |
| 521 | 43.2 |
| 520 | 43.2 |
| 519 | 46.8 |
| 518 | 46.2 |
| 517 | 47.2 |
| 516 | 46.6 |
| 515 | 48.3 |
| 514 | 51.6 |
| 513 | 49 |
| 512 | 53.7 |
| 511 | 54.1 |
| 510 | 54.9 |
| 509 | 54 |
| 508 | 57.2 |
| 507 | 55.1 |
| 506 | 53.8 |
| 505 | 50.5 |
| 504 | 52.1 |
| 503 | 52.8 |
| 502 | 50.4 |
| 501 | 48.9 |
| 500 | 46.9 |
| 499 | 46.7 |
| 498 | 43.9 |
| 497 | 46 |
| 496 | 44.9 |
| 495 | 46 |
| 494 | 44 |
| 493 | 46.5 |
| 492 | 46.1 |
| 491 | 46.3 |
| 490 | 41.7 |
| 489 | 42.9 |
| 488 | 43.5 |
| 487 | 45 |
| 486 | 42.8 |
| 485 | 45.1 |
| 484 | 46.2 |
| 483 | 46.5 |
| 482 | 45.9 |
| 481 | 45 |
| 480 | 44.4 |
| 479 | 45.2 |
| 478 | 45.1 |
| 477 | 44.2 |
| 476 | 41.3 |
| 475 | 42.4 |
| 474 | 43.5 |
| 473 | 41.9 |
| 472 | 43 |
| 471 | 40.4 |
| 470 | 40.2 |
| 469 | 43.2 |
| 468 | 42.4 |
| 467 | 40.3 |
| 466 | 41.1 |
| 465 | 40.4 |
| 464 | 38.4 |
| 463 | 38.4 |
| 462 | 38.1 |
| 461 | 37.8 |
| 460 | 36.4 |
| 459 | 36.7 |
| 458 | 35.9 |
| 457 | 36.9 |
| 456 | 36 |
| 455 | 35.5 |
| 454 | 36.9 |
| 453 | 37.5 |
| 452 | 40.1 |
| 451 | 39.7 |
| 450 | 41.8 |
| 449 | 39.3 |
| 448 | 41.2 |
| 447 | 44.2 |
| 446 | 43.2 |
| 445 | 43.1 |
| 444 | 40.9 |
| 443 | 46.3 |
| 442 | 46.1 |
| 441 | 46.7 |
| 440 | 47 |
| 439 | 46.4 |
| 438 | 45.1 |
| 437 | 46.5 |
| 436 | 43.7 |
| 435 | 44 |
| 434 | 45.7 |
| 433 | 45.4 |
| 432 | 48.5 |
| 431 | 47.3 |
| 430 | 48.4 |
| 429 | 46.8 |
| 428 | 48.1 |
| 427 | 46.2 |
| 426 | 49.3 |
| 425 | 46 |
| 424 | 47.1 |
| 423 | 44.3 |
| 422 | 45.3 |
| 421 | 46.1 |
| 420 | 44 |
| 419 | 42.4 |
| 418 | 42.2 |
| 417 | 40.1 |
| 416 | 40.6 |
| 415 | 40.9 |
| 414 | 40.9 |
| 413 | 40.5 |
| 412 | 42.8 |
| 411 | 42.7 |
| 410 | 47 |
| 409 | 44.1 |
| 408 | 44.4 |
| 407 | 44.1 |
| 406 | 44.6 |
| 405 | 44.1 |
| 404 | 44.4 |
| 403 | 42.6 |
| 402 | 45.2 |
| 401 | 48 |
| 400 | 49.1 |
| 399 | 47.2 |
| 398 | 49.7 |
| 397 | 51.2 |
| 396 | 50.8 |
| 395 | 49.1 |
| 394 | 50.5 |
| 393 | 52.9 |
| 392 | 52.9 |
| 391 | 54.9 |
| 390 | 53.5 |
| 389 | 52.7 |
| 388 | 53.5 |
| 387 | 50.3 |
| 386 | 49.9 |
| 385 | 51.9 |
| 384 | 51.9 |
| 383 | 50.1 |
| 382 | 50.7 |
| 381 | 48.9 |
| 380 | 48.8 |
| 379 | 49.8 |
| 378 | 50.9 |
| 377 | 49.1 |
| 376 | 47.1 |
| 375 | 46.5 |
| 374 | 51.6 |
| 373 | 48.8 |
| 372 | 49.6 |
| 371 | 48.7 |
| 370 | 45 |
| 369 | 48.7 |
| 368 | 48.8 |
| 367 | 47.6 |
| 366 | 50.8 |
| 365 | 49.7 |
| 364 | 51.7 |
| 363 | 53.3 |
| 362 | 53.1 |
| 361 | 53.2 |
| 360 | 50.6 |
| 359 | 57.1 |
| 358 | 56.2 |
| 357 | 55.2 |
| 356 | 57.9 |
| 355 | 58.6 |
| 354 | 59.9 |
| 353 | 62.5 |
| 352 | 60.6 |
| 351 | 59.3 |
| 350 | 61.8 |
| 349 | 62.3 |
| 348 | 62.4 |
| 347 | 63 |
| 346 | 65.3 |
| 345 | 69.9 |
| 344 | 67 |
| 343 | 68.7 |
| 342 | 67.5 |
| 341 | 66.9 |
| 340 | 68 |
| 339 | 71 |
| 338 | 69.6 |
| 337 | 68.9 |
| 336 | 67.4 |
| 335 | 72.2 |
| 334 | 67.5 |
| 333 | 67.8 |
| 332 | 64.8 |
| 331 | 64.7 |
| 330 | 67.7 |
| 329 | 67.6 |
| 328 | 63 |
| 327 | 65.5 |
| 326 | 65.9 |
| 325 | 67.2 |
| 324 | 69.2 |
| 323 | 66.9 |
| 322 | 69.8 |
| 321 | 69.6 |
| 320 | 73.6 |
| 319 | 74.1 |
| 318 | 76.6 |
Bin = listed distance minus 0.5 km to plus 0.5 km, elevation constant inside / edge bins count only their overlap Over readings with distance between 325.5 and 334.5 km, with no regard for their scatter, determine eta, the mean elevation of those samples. 66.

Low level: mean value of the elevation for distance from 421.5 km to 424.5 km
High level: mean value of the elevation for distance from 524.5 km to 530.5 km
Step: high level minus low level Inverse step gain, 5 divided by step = -1.0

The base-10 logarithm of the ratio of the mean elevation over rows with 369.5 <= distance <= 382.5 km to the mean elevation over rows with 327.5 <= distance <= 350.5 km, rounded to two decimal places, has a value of -0.14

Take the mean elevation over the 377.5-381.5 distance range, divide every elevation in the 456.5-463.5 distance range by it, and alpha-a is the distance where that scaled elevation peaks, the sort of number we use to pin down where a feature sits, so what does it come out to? 463 km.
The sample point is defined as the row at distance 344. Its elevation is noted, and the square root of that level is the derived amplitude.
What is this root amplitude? 8.2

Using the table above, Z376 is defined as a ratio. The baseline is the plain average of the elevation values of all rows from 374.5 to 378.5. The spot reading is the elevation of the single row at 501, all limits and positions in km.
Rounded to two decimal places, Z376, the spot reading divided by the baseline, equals 1.01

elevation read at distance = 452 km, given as 40.1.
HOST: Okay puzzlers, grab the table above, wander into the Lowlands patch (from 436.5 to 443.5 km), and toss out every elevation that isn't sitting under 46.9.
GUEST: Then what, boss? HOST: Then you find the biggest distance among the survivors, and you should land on 443 km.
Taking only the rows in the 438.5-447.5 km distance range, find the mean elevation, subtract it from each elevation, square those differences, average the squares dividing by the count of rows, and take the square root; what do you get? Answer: 2.00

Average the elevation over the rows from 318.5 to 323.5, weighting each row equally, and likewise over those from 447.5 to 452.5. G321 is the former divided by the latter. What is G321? 1.75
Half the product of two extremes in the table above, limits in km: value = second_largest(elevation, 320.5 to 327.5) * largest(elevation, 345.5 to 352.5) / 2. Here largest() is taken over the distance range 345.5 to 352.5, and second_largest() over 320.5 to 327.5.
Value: 2272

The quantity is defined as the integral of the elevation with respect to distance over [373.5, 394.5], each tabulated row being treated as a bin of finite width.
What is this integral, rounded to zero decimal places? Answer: 1068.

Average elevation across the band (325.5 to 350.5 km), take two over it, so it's 0.030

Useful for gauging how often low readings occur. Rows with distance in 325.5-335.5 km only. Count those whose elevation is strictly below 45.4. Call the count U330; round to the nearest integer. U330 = 0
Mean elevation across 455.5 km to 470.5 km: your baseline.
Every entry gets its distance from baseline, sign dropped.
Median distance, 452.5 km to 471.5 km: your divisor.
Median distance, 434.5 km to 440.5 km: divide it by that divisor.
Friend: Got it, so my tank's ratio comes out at 3.6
